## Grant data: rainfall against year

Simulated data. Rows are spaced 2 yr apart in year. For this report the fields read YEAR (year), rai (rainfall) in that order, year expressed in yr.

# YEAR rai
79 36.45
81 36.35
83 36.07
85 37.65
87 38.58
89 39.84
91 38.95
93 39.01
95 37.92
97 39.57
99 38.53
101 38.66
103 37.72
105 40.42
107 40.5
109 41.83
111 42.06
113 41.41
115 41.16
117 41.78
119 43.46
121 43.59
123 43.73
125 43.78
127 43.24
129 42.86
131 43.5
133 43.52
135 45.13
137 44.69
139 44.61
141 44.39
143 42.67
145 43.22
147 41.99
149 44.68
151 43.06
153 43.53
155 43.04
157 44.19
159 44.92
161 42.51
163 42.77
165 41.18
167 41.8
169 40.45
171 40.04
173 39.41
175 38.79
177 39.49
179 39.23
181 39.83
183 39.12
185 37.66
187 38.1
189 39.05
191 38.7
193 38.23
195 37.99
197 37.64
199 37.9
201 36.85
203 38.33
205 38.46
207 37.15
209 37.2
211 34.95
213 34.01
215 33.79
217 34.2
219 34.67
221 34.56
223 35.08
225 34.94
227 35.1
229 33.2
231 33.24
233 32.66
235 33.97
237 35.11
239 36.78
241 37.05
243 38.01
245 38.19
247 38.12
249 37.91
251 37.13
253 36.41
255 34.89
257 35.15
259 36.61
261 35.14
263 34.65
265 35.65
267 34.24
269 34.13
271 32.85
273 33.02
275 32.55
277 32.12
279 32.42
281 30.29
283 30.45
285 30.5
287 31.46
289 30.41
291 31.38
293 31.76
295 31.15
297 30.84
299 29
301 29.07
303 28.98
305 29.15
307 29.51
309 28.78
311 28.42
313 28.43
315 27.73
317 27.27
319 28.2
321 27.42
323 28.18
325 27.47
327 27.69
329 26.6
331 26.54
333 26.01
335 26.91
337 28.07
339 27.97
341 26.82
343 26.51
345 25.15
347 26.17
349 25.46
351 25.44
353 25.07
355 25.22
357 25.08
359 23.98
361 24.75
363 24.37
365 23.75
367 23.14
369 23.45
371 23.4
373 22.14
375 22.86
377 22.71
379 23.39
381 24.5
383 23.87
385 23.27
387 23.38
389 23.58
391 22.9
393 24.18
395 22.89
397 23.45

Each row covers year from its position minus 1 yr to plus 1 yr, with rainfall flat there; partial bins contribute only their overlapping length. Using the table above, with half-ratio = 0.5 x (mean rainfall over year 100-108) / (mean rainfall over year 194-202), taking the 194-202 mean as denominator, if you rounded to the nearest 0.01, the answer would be 0.52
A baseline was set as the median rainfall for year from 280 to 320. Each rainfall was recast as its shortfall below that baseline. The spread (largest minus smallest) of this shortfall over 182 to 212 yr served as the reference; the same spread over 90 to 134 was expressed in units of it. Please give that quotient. 1.5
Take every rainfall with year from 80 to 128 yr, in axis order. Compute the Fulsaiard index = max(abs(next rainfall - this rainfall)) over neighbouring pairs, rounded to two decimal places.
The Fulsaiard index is 2.70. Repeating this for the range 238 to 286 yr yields 2.13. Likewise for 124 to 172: 2.69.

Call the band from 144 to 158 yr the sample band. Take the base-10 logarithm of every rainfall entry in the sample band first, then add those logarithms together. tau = 11.46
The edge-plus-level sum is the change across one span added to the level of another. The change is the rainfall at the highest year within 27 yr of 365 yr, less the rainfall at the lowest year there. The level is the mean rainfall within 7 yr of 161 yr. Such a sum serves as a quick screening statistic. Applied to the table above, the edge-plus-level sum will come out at 38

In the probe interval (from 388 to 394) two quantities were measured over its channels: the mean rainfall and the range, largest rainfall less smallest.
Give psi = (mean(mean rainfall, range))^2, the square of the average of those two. 154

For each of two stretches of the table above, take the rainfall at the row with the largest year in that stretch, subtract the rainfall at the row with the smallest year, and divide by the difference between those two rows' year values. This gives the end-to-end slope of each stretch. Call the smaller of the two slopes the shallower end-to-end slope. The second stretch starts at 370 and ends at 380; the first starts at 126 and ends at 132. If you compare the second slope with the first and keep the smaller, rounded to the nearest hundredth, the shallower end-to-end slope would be 0.00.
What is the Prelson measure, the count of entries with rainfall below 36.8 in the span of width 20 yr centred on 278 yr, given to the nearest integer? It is 10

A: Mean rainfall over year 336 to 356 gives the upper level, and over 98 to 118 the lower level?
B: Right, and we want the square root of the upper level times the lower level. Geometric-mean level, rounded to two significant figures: 33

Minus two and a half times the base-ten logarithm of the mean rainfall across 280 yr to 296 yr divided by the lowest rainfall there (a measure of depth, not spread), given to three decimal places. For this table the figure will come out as -0.023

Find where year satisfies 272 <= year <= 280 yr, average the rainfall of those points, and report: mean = 33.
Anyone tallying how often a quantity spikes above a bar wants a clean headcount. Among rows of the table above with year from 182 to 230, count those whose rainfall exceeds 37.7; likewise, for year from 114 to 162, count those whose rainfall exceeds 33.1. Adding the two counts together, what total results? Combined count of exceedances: 33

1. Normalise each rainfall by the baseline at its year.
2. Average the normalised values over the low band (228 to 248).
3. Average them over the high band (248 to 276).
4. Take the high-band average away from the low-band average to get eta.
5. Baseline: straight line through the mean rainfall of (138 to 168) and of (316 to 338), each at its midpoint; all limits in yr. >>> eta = -0.05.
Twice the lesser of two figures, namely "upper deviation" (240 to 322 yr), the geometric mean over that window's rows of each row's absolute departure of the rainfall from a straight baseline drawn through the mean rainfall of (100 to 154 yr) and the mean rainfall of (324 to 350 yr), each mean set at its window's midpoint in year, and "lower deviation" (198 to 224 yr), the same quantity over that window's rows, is 1.7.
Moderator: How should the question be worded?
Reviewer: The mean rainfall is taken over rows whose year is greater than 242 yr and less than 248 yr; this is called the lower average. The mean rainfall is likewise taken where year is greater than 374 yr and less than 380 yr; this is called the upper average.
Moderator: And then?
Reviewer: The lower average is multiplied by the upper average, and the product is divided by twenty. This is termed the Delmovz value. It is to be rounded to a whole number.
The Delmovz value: 44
